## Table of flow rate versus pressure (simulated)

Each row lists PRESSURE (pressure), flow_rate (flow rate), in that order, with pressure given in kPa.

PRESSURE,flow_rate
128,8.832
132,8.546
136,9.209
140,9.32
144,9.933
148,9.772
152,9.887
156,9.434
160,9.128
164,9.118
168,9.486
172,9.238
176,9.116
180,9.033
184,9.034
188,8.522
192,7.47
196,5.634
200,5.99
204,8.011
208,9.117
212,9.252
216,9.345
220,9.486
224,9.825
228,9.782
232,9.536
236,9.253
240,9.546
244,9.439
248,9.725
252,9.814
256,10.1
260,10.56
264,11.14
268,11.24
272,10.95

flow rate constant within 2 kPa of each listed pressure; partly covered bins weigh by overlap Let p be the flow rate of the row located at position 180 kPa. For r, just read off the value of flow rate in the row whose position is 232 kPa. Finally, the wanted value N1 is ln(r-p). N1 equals -0.69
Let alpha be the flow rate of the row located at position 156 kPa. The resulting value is 9.434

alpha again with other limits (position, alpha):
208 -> 9.117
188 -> 8.522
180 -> 9.033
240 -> 9.546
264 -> 11.14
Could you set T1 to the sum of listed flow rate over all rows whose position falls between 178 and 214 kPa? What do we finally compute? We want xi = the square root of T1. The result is 8.49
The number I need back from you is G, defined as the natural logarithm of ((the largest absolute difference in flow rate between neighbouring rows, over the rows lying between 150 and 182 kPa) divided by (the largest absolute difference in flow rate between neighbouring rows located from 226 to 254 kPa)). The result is 0.4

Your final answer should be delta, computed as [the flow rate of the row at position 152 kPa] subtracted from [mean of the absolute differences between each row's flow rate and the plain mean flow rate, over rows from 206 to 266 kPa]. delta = -9.5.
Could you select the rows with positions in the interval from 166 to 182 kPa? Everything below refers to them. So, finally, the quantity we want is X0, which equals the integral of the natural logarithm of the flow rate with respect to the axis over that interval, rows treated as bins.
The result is 36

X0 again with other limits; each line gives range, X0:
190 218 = 57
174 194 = 43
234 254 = 45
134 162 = 63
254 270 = 38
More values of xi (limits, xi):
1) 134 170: 9.24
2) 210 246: 9.24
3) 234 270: 9.53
